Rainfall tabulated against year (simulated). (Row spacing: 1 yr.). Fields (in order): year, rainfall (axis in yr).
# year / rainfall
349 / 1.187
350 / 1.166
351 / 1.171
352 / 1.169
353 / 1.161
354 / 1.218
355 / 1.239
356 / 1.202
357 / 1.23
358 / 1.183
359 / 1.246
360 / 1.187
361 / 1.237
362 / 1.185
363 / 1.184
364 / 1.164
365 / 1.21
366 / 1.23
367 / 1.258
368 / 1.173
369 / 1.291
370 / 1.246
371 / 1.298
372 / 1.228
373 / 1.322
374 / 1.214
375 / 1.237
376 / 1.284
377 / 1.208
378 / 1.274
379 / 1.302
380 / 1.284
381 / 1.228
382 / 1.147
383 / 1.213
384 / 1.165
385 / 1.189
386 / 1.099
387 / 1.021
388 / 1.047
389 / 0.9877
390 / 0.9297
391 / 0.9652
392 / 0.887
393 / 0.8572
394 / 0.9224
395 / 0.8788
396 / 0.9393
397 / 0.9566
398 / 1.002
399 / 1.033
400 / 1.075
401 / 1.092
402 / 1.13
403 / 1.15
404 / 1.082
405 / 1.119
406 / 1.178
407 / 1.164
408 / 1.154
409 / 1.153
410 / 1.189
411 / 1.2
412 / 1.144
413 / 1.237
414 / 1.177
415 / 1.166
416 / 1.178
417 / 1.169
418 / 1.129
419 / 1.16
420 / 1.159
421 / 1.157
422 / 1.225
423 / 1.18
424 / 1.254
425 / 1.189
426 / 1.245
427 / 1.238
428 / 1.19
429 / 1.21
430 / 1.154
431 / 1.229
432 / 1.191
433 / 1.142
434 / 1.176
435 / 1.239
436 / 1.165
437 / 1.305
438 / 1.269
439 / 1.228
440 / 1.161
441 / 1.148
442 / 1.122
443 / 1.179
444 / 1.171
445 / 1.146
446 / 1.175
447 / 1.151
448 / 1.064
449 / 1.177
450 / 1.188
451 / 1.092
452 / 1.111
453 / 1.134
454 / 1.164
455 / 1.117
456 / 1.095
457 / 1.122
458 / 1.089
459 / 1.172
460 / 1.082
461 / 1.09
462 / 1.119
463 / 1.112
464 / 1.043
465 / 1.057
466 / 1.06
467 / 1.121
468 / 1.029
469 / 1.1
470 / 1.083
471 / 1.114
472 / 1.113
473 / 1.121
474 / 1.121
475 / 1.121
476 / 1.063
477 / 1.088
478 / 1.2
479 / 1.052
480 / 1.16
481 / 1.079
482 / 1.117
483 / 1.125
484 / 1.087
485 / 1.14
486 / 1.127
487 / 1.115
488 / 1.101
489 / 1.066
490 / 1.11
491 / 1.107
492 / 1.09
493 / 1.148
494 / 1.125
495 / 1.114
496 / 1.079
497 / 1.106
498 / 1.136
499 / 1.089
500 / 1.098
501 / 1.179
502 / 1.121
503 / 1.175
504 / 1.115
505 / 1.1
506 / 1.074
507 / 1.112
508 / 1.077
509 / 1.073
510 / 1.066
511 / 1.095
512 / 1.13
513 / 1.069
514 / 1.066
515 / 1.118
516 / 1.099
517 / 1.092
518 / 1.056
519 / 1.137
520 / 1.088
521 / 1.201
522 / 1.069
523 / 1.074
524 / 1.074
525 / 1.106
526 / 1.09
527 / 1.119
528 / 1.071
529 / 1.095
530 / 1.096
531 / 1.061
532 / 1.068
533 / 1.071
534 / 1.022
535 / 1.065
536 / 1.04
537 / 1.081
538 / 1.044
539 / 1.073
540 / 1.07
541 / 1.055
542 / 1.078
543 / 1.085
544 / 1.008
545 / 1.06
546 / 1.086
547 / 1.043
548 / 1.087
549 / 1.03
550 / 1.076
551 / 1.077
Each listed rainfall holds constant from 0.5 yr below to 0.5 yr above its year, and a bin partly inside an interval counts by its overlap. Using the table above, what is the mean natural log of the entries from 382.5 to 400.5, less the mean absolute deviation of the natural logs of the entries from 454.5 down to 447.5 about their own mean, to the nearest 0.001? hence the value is -0.029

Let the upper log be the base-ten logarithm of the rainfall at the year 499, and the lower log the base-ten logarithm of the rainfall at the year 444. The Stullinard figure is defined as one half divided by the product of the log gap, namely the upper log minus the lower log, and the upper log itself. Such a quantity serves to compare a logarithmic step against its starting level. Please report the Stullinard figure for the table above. -428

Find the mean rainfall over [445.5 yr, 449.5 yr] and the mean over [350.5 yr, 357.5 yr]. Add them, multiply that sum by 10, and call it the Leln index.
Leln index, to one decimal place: 23.4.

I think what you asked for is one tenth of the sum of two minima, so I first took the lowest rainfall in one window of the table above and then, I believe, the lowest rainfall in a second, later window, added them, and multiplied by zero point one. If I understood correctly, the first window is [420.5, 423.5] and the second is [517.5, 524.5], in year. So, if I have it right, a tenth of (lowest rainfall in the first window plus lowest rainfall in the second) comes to 0.221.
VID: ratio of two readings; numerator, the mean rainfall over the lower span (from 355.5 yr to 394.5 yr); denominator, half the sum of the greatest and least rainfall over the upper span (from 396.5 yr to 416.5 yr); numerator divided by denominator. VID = 1.06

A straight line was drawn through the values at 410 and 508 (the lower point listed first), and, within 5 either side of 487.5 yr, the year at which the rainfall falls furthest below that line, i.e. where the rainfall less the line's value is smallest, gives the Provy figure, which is 489 yr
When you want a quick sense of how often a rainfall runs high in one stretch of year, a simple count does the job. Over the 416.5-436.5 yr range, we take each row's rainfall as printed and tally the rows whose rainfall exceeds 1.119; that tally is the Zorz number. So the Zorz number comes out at 20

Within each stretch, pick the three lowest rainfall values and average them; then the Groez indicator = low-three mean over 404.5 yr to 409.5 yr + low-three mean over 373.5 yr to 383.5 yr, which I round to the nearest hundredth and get 2.33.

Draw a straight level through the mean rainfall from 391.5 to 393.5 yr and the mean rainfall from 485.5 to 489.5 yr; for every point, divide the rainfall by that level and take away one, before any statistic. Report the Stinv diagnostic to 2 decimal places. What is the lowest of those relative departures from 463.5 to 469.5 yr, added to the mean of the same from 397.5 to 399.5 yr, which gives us 0.12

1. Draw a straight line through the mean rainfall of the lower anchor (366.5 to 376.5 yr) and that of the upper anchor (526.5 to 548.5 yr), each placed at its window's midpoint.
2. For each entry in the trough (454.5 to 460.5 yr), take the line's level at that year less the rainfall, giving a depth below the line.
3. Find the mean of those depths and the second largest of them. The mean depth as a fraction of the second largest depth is 0.7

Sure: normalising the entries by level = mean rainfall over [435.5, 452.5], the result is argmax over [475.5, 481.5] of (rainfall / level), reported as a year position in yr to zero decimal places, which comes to 478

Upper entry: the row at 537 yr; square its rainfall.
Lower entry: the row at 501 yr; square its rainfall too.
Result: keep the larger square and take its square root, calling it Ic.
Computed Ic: 1.18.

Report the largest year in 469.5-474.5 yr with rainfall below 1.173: 474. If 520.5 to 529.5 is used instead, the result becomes 529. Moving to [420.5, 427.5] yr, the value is 421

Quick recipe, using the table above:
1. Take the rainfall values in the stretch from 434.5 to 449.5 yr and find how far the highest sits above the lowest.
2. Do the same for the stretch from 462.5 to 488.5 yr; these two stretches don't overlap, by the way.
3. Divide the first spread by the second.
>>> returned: 1.4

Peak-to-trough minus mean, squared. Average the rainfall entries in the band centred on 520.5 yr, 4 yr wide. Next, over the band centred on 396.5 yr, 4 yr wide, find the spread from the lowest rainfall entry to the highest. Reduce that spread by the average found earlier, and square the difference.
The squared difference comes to 1.00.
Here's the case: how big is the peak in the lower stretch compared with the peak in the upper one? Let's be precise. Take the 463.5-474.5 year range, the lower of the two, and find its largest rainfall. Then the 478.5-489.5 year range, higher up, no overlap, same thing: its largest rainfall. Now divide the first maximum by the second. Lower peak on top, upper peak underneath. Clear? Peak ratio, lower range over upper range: 0.97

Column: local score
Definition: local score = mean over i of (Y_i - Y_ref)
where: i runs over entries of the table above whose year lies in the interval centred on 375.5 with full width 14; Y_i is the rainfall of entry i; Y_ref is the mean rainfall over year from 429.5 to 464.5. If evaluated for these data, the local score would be 0.102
